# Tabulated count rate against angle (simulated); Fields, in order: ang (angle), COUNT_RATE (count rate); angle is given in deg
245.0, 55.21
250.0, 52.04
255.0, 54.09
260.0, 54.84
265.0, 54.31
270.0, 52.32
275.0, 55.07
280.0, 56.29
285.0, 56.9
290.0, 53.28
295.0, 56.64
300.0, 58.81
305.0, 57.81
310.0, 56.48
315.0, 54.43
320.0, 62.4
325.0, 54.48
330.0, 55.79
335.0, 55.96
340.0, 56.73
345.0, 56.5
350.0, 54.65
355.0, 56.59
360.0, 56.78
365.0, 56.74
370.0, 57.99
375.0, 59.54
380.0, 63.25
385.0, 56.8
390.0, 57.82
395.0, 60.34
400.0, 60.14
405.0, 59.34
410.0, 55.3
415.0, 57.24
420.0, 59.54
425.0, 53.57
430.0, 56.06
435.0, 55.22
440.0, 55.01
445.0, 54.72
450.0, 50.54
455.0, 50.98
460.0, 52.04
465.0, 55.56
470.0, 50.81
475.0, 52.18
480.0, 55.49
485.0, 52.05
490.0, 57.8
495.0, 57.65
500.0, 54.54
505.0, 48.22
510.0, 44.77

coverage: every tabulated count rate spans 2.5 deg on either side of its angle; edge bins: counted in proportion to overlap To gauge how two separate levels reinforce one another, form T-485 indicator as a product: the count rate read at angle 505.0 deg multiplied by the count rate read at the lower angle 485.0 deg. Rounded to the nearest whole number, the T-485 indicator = 2510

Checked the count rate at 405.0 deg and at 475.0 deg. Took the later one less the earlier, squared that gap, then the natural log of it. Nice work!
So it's 3.9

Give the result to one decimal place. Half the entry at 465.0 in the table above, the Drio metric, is 27.8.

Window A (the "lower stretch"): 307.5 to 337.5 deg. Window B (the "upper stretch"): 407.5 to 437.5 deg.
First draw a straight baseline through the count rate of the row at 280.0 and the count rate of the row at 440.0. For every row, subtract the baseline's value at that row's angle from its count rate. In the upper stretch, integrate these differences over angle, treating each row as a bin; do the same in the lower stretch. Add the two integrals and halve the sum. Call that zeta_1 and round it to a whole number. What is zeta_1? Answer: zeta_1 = 25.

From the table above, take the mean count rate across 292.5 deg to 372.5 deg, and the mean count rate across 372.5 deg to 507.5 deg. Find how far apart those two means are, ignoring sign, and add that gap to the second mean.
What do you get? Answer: 56.8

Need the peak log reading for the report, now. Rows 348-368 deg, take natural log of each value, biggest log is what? 4.04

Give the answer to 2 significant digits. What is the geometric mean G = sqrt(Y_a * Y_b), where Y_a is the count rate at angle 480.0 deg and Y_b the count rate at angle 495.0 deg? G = 57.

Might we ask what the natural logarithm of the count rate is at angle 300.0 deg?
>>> 4.07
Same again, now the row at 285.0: 4.04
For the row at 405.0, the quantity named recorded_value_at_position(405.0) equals 59.34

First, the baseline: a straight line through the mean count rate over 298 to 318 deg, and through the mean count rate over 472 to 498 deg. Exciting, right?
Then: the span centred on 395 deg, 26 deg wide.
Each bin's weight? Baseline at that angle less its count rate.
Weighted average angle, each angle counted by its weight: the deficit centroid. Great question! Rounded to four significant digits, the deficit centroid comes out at 397.7 deg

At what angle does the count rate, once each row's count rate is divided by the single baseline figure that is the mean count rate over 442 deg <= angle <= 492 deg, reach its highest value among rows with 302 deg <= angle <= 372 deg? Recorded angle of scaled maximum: 320.0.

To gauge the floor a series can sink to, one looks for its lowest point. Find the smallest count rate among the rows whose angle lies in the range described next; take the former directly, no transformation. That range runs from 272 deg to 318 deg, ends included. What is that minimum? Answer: 53.28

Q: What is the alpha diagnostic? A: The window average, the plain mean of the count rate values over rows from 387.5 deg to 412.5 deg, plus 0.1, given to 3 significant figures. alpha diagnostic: 58.7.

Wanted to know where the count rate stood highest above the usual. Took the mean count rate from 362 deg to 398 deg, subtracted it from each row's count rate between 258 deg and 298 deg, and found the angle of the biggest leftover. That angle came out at 285.0 deg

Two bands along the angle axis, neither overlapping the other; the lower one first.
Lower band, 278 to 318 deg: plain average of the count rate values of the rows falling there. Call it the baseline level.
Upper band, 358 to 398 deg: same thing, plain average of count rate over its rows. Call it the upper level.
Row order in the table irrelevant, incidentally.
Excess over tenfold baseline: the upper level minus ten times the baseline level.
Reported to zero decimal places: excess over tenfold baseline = -505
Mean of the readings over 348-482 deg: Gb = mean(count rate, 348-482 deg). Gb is 56.1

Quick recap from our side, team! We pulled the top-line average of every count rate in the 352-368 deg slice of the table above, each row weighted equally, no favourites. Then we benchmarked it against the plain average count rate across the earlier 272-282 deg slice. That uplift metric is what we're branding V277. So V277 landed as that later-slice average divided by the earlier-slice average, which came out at 1.02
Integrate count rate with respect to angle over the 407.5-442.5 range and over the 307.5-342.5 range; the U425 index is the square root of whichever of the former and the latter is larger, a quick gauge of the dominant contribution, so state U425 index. 44.5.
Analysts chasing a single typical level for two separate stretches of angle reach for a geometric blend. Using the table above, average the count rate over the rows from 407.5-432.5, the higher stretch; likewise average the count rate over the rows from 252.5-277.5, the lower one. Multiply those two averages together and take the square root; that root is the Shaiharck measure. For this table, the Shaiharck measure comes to 55.2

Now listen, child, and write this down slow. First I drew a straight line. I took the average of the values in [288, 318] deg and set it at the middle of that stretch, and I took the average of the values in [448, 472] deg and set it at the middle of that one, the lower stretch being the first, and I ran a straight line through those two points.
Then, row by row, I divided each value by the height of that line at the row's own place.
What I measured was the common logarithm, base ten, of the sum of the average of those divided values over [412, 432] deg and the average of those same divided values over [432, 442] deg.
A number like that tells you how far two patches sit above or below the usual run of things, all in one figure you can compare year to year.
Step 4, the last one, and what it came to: 0.325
